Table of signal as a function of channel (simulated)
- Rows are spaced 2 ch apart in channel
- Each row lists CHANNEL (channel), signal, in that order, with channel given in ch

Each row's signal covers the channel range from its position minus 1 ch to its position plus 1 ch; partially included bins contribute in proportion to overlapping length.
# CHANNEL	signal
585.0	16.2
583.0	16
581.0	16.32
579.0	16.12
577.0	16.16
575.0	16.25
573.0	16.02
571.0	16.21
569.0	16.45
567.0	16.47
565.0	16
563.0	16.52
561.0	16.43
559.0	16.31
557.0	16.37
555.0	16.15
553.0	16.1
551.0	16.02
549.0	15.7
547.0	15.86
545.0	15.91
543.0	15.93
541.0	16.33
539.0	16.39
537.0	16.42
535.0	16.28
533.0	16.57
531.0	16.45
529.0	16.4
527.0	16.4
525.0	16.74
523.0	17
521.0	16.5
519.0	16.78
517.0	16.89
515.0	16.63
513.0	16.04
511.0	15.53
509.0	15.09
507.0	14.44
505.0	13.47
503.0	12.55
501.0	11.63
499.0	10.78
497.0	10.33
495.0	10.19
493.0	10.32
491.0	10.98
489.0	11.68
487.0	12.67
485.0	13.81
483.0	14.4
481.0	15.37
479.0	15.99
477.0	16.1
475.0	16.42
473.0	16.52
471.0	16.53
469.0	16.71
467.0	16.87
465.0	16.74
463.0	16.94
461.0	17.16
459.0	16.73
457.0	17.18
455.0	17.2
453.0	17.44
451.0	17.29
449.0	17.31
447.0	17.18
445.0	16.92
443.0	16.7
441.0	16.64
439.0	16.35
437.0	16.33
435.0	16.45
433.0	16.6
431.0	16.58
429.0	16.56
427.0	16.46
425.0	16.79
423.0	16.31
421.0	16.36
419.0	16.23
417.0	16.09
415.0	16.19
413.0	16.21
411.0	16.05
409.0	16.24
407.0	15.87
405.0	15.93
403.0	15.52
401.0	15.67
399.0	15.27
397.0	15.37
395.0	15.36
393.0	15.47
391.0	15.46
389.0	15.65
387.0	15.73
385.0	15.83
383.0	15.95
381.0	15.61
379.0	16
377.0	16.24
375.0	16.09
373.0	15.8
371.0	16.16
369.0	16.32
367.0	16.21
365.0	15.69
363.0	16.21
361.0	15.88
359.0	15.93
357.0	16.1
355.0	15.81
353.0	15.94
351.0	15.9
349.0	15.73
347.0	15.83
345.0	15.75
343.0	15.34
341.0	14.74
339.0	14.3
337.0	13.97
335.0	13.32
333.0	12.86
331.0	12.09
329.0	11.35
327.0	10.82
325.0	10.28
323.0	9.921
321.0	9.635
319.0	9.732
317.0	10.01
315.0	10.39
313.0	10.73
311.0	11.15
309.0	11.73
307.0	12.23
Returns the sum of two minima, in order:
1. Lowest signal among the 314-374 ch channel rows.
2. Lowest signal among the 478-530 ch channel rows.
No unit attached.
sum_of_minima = 19.8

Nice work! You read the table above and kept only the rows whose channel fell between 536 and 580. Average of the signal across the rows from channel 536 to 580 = 16.2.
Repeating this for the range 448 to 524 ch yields 15.1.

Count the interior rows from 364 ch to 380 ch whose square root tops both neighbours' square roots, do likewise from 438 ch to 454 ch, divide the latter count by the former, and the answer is 0.5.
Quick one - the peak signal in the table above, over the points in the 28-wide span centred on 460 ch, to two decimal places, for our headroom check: 17.44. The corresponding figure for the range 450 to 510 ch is 17.44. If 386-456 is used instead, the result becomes 17.44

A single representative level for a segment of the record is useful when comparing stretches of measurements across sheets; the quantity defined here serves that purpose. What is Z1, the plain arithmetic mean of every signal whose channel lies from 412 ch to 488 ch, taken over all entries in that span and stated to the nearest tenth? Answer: 16.4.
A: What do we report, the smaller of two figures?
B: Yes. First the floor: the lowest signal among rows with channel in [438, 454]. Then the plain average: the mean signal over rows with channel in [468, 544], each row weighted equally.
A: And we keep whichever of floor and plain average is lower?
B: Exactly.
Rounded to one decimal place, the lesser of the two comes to 14.9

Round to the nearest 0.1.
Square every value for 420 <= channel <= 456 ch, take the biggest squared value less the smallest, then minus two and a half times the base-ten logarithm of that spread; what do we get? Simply -4.0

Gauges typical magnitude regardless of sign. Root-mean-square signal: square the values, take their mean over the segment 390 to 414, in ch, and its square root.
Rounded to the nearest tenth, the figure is 15.7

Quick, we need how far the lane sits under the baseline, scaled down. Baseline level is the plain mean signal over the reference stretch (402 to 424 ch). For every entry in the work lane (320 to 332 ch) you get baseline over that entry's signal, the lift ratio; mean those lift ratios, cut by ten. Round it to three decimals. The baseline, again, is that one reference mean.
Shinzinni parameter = 0.152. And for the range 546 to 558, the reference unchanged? 0.100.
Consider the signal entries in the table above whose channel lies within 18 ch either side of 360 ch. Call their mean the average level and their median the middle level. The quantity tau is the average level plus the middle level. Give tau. 31.9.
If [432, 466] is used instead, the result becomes 33.8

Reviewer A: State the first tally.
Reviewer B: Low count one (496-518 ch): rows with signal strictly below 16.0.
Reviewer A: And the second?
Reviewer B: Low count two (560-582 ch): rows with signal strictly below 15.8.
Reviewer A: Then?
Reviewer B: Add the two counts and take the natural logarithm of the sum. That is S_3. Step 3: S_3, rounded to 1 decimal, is 2.1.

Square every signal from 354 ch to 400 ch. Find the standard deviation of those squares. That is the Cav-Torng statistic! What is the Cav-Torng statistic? 10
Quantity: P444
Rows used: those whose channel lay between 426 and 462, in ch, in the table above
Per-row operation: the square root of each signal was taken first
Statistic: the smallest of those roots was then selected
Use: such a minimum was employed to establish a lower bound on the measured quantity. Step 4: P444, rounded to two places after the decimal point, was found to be 4.04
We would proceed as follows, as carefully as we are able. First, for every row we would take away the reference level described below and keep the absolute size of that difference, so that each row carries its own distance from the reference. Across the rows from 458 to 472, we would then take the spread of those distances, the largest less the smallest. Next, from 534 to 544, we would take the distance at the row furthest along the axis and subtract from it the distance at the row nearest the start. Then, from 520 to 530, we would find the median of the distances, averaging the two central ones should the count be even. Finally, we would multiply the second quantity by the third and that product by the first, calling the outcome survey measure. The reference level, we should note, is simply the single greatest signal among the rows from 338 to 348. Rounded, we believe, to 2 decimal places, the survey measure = -0.15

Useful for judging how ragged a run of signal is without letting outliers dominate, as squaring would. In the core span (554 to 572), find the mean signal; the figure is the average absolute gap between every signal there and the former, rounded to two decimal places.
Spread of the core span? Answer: 0.14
